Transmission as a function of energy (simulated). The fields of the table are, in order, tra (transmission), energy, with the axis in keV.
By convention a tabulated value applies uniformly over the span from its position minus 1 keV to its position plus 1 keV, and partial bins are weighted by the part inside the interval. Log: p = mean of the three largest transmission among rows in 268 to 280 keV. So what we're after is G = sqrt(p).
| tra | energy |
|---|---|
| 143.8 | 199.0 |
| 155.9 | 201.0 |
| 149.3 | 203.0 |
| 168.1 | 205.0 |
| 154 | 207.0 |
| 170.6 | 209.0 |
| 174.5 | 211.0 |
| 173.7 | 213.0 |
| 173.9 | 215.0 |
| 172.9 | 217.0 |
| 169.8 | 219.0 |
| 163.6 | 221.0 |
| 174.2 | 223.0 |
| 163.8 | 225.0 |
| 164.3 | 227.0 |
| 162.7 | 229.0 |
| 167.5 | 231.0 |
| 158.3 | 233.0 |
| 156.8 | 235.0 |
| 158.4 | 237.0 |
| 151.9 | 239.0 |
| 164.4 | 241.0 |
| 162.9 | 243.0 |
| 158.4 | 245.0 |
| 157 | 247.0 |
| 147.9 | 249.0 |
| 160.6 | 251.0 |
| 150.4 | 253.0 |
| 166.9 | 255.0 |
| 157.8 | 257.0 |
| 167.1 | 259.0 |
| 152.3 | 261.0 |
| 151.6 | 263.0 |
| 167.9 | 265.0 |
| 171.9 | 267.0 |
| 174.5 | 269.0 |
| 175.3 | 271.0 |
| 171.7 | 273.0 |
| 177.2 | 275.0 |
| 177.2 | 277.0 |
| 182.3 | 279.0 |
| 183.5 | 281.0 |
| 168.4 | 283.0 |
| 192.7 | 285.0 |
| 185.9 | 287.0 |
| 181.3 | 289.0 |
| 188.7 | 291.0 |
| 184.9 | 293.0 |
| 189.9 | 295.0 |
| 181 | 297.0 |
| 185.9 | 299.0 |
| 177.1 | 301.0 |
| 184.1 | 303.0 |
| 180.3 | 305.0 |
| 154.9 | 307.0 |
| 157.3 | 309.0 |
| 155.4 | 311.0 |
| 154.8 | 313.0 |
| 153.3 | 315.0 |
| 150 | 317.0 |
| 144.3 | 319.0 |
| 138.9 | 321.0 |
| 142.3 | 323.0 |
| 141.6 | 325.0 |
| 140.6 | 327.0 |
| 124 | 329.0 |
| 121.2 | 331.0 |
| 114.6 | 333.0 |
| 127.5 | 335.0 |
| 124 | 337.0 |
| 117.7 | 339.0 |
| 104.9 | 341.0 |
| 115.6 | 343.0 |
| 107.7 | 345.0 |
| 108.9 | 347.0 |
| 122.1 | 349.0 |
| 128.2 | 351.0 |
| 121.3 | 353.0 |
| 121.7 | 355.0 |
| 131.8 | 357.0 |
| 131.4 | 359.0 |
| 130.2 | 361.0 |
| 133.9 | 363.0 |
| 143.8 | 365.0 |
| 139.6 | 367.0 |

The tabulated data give 13.4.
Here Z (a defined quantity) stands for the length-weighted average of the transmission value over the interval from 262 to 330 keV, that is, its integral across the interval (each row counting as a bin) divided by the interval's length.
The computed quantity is 167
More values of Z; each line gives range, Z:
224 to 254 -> 159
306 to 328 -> 148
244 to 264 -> 157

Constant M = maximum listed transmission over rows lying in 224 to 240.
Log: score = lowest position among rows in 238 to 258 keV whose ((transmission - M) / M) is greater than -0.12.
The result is 239.0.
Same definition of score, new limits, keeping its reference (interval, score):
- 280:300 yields 281.0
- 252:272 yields 253.0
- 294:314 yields 295.0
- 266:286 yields 267.0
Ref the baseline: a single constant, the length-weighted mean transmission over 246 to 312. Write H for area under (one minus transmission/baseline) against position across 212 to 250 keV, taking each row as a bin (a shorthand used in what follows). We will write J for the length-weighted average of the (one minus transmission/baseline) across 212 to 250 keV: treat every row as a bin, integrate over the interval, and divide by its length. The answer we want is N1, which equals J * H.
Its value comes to 0.09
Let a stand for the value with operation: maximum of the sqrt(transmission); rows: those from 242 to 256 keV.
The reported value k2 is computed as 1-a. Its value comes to -11.9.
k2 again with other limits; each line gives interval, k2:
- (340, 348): -9.8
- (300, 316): -12.6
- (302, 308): -12.6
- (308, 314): -11.5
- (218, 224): -12.2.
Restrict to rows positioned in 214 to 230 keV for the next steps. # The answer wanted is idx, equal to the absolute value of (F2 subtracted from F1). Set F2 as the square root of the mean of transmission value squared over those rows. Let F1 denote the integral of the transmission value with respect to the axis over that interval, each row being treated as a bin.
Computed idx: 2522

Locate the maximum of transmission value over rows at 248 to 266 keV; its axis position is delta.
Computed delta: 265.0 keV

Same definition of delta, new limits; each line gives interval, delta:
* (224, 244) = 231.0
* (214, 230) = 223.0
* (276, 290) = 285.0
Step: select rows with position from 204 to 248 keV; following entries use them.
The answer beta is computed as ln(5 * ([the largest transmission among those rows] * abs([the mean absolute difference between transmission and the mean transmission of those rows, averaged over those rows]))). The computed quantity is 8.5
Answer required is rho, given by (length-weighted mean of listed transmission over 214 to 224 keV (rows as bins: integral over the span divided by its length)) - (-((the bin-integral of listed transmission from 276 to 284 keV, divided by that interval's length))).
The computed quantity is 349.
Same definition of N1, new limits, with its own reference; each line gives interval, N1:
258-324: 0.01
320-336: 0.88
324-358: 2.84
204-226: 0.00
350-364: 0.89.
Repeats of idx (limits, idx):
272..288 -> 2698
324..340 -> 1896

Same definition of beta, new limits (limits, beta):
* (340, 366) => 8.8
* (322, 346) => 8.9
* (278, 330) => 9.8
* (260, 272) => 9.0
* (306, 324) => 8.4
